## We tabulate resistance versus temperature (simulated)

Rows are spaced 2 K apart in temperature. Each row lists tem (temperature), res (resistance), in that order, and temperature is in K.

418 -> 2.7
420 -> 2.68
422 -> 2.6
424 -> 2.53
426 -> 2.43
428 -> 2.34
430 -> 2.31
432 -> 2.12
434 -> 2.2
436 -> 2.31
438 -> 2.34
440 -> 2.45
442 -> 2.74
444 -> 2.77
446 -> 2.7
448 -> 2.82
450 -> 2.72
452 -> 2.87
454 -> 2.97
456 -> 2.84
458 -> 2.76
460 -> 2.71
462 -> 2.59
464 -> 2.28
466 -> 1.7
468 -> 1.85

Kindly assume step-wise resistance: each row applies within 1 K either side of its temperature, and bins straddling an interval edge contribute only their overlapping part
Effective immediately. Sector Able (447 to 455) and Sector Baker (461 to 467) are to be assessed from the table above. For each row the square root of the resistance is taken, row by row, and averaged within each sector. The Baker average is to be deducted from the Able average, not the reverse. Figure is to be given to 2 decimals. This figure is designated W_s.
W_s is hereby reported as 0.21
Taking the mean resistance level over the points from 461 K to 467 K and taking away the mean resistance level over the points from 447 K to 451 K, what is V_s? -0.6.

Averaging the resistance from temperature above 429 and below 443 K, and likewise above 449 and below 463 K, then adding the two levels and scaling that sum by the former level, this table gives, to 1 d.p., 12.1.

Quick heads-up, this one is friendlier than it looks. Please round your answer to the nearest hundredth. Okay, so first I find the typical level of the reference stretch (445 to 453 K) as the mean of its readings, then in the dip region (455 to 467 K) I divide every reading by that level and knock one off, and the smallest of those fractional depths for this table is -0.39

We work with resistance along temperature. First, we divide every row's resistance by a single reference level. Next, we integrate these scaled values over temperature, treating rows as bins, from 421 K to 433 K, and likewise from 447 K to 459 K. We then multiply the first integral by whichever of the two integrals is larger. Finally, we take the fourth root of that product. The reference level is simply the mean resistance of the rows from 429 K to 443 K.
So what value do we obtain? 3.64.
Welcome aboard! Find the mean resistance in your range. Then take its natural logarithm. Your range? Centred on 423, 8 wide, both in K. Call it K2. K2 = 0.94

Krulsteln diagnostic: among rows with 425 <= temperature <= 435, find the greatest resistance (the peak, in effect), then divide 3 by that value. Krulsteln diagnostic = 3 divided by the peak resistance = 1.23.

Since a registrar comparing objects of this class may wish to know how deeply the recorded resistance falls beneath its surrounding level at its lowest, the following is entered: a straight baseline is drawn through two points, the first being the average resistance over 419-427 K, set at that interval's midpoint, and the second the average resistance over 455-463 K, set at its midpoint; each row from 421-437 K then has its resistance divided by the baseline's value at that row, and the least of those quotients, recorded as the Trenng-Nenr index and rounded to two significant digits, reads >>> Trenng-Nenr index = 0.81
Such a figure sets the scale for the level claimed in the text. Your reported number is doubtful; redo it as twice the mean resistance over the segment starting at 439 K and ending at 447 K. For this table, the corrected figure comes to 5.33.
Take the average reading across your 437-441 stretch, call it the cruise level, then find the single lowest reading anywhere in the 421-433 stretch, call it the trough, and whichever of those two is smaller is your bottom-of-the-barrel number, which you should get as 2.12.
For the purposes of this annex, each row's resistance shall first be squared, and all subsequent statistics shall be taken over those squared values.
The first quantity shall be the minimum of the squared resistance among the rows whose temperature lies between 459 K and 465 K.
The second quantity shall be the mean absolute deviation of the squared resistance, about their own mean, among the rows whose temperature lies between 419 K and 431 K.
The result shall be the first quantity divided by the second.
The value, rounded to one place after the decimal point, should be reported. 8.6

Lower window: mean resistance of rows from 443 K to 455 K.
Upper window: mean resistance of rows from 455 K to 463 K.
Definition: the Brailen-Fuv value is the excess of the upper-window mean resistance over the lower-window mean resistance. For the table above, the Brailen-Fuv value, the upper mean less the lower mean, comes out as -0.08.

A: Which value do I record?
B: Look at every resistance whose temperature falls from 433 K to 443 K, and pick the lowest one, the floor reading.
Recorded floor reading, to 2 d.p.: 2.20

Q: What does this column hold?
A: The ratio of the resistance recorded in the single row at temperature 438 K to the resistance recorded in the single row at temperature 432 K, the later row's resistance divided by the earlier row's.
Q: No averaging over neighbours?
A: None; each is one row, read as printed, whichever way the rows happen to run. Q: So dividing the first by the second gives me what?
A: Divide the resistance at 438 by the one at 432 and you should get 1.1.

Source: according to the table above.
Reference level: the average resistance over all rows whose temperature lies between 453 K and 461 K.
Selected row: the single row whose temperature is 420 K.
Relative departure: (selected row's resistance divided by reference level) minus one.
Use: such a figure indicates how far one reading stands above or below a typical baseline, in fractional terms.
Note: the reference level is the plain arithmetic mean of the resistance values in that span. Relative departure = -0.050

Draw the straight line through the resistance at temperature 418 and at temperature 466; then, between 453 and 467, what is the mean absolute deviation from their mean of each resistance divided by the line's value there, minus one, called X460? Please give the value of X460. 0.14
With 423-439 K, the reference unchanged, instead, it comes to 0.03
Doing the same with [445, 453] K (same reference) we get 0.05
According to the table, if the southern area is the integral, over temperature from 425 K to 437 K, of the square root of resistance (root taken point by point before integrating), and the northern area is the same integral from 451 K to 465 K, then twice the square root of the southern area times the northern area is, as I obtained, 41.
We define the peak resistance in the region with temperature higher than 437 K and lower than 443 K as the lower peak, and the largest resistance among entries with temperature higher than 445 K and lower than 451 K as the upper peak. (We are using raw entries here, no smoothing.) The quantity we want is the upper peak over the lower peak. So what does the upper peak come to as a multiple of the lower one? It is 1.03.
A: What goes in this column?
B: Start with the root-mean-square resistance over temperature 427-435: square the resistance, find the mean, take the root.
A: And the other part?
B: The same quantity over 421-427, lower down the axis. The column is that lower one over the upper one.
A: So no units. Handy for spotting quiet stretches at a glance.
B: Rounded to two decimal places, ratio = 1.12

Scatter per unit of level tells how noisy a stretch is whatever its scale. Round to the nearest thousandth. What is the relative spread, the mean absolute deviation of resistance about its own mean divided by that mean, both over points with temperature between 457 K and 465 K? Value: 0.059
